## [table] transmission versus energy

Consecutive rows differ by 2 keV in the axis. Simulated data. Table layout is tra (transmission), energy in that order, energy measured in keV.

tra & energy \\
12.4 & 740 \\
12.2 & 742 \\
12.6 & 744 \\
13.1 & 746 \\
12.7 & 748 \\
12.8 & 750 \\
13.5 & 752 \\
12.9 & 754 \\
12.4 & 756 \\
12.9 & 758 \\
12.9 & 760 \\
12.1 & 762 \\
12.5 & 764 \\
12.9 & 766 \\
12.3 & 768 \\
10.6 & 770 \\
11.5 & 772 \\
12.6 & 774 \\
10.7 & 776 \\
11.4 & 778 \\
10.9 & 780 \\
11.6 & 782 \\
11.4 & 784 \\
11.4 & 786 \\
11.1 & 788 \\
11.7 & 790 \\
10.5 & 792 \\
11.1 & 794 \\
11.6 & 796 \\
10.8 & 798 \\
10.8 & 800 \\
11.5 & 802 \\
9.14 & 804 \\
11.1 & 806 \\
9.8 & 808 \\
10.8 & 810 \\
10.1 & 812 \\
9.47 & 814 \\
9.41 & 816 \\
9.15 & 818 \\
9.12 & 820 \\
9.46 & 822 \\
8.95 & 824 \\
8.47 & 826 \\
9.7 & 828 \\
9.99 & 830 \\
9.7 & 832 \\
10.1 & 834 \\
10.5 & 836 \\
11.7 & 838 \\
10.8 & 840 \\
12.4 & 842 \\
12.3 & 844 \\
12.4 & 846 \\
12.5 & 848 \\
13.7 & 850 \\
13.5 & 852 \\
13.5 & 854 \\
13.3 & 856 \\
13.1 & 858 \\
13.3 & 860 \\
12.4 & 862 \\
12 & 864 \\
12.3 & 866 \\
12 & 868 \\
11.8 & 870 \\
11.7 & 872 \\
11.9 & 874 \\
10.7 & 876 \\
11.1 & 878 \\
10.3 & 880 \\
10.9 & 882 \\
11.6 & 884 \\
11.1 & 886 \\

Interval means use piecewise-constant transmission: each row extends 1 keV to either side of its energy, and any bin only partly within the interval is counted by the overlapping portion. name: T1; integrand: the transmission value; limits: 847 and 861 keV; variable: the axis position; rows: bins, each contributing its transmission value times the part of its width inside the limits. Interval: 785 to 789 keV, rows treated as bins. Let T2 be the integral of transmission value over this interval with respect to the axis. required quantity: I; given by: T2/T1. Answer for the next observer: 0.2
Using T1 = 186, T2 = 45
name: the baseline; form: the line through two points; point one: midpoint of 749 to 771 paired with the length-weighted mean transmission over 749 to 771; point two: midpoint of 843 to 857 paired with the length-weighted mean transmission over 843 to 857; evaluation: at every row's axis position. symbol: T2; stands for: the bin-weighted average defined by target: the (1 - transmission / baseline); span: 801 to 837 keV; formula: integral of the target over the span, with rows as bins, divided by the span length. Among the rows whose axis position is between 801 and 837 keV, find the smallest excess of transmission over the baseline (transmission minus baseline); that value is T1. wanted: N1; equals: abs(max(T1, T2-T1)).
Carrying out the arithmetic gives 4.7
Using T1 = -4.4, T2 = 0.24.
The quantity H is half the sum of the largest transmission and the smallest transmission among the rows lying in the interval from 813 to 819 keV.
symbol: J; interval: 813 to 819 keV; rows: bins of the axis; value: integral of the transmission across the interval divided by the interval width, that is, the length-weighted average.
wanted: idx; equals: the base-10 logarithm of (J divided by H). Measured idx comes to 0.0016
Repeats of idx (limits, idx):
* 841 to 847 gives 0.0006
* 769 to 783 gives -0.0103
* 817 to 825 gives -0.0017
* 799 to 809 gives 0.0062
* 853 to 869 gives -0.0004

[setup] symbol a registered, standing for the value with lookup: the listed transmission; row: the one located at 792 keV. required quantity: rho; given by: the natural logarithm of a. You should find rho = 2.35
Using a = 10.5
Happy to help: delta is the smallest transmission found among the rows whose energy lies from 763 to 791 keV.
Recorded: 10.6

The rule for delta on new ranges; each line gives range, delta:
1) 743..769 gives 12.1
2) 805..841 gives 8.47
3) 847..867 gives 12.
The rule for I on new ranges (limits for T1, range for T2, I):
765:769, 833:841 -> 1.7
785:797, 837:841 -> 0.3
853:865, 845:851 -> 0.5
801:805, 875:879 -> 1.1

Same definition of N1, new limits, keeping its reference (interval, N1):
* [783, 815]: 3.8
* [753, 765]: 0.4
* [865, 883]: 3.0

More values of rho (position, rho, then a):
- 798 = 2.38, 10.8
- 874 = 2.48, 11.9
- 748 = 2.54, 12.7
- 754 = 2.56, 12.9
